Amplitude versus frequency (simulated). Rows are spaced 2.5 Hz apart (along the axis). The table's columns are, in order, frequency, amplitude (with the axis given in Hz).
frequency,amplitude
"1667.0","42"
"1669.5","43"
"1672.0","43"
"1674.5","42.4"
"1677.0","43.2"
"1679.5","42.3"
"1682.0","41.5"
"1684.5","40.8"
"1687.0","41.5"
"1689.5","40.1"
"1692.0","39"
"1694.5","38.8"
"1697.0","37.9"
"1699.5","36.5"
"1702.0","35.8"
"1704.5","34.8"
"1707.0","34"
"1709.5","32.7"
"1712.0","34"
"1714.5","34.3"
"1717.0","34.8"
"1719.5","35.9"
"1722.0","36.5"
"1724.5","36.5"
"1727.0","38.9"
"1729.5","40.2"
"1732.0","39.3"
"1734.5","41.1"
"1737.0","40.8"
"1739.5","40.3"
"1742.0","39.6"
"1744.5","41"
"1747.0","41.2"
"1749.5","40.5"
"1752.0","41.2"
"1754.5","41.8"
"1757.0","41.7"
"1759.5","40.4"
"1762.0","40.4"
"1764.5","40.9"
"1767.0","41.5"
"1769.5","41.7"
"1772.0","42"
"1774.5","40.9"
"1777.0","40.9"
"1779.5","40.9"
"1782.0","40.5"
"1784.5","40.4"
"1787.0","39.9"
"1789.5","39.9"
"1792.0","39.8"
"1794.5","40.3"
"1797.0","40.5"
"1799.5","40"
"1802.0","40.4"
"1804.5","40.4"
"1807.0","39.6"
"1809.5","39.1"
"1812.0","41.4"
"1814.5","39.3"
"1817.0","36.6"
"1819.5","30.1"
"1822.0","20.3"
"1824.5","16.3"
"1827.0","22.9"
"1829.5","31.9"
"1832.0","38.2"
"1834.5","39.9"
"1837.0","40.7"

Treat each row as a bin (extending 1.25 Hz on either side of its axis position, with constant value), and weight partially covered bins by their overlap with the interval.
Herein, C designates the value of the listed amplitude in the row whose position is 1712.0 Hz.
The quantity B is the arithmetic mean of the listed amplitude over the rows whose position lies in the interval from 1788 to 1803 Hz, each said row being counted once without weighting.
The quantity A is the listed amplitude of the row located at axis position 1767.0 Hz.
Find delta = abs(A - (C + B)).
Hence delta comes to 33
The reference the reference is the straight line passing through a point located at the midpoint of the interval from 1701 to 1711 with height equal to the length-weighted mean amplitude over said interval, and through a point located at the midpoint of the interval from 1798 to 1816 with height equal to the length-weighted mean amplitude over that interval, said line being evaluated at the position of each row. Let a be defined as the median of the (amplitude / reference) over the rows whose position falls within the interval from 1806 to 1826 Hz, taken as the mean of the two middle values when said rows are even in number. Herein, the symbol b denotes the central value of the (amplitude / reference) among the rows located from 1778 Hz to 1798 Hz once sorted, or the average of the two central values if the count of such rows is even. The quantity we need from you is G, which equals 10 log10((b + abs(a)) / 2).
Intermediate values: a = 0.94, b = 1.03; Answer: -0.08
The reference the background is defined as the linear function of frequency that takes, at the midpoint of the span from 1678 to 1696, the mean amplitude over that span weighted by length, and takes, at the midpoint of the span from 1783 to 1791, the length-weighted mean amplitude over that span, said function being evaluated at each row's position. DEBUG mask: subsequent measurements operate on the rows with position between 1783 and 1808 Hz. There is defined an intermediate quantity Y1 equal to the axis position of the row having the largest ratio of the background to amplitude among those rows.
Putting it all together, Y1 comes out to 1807.0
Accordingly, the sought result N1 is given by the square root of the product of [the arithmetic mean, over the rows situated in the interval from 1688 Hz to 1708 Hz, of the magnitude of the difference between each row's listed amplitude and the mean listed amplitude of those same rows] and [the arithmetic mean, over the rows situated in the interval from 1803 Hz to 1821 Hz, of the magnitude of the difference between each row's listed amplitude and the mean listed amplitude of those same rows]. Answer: 2.2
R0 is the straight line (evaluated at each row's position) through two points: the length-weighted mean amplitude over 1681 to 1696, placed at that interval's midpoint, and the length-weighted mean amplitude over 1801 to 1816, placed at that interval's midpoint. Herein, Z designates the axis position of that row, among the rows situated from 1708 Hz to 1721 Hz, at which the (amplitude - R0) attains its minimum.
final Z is 1709.5 Hz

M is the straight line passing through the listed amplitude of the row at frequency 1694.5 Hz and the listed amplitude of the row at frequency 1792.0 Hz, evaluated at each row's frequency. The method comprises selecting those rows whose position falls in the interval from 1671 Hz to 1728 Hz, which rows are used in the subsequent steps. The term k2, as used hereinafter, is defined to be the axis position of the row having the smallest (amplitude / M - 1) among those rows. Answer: 1709.5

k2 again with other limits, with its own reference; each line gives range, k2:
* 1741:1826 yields 1824.5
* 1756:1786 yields 1784.5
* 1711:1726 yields 1712.0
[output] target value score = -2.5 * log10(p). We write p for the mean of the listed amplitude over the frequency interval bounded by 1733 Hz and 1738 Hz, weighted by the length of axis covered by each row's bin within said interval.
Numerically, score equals -4.029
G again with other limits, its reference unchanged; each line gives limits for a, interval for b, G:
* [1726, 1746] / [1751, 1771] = 0.45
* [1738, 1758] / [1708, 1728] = 0.27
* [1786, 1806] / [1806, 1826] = -0.09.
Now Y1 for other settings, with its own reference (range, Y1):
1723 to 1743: 1724.5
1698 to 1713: 1709.5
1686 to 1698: 1697.0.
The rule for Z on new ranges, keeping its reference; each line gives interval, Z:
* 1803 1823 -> 1822.0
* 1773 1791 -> 1787.0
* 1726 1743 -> 1727.0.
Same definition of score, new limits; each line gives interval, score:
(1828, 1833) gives -3.838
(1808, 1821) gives -3.921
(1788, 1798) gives -4.008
